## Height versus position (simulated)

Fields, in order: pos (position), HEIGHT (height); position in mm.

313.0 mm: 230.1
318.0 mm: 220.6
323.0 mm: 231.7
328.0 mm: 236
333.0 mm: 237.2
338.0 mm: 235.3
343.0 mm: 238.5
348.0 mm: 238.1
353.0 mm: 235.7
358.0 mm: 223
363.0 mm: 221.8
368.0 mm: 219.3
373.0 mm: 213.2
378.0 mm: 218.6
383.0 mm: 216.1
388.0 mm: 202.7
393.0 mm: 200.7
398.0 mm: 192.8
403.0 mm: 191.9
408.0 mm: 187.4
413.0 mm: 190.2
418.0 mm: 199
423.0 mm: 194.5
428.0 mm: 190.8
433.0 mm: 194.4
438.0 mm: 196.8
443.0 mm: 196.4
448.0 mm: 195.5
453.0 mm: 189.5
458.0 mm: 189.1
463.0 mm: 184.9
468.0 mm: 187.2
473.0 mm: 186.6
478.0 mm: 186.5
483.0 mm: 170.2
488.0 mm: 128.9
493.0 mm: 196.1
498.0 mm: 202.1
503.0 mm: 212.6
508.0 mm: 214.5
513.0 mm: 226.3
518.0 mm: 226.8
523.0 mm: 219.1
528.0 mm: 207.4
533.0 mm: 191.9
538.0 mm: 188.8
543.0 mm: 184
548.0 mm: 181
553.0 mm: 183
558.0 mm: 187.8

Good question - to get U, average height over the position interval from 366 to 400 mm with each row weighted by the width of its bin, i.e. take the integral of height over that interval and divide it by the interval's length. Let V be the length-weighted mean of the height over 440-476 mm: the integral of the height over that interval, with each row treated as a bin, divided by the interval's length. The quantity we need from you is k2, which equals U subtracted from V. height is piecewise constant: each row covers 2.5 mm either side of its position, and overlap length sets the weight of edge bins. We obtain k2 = -19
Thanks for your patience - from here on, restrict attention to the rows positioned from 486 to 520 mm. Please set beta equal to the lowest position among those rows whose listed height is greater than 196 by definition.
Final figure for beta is 493.0 mm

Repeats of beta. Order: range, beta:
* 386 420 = 388.0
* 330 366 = 333.0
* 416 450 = 418.0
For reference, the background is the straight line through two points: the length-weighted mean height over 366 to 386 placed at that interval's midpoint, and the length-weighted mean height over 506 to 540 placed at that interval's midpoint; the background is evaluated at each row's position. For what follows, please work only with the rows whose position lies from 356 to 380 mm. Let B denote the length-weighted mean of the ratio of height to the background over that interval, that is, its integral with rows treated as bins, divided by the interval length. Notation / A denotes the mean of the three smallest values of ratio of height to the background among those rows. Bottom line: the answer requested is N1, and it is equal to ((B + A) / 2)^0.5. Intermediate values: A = 1.00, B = 1.01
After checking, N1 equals 1.00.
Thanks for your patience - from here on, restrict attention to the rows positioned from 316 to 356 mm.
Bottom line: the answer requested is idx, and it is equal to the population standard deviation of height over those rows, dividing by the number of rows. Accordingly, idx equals 5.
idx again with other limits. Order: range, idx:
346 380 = 9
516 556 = 17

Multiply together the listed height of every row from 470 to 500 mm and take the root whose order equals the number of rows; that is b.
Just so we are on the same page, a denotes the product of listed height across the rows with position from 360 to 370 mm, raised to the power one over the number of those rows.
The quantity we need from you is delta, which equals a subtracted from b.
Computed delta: -44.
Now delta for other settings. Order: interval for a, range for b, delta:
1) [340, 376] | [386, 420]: -32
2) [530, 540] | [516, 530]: 27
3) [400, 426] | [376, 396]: 17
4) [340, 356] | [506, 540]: -27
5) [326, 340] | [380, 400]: -33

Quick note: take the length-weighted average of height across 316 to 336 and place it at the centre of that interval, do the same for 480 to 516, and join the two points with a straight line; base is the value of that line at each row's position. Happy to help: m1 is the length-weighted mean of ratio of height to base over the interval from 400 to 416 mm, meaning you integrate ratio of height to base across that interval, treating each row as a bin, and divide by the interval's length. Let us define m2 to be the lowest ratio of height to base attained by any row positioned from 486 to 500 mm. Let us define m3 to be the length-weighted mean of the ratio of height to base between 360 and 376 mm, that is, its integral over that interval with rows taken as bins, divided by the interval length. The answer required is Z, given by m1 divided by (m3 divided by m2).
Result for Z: 0.60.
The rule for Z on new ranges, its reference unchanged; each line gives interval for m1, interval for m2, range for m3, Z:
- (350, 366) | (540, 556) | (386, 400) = 1.09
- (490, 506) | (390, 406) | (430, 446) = 0.99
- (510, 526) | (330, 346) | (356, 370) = 1.23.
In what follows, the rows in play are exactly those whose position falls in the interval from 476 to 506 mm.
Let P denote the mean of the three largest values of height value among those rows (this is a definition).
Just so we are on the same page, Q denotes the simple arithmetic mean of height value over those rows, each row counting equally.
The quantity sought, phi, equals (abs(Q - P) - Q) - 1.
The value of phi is -163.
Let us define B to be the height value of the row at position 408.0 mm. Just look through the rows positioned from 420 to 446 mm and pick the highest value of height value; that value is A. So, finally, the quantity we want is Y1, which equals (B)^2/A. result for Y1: 178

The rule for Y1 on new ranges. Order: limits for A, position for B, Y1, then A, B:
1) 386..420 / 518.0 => 254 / 202.7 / 226.8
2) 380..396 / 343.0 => 263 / 216.1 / 238.5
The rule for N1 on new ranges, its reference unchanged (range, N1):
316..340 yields 1.03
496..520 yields 1.00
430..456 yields 0.95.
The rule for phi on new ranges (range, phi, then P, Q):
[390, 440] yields -190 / 199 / 194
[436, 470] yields -187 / 196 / 191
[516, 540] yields -197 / 218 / 207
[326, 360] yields -233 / 238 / 235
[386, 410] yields -192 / 199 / 195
